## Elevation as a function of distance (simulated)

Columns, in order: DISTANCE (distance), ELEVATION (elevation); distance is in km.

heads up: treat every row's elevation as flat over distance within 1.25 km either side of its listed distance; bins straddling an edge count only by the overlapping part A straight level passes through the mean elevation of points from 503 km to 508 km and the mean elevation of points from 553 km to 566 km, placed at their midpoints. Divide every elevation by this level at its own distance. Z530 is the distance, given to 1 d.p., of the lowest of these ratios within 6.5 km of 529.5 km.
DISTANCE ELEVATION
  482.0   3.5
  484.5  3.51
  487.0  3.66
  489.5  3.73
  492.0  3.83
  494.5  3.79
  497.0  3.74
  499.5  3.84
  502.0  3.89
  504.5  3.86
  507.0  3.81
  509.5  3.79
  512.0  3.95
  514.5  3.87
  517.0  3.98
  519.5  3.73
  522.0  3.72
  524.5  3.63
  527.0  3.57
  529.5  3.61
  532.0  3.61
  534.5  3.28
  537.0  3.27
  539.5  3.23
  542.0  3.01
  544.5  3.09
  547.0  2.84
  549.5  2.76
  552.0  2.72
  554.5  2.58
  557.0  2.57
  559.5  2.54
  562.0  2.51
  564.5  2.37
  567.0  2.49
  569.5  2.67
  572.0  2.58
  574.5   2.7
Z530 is 534.5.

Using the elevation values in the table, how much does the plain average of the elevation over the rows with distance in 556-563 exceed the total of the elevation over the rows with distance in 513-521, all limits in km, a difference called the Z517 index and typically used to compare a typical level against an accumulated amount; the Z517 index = -9.0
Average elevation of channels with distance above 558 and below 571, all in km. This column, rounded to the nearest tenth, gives 2.5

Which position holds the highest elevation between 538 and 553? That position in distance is 539.5 km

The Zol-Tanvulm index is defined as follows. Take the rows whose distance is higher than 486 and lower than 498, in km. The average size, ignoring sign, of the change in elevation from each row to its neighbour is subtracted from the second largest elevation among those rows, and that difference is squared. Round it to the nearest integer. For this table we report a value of 14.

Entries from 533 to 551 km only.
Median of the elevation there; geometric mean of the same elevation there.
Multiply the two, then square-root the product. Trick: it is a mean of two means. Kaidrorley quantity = 3.08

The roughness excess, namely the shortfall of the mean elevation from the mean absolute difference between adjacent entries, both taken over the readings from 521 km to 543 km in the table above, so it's -3.3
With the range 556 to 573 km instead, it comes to -2.4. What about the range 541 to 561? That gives -2.7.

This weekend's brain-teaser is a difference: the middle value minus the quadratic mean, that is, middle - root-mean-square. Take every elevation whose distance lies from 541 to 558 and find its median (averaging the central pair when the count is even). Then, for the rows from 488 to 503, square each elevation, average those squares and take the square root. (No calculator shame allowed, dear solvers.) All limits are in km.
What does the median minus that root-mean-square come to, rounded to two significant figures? -1.0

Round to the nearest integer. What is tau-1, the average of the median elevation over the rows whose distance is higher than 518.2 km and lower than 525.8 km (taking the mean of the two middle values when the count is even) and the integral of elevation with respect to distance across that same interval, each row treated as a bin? 16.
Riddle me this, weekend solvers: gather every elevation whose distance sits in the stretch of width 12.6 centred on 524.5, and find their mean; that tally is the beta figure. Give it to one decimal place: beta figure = 3.7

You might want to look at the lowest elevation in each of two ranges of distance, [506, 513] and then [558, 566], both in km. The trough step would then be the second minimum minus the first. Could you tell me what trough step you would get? -1.4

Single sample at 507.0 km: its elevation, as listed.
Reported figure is 3.81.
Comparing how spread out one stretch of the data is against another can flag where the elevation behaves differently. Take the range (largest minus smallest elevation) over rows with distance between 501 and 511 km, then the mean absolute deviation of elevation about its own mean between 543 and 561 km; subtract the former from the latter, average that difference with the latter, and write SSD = 0.094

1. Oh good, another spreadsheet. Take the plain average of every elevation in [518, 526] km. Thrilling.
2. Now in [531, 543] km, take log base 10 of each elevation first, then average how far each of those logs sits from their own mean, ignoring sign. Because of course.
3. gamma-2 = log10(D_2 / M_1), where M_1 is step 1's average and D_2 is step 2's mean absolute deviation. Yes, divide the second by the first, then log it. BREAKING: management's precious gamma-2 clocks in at -2.33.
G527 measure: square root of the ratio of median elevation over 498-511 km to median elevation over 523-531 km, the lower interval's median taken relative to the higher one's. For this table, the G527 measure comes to 1.03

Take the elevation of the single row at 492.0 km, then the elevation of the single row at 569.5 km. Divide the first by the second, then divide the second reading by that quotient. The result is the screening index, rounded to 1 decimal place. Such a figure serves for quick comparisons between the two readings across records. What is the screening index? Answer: 1.9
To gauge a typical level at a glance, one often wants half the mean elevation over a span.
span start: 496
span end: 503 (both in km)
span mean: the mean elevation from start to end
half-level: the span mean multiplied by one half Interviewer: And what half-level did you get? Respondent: 1.91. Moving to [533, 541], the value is 1.63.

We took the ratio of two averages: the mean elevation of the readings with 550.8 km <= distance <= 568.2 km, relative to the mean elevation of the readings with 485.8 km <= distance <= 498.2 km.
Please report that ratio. 0.68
